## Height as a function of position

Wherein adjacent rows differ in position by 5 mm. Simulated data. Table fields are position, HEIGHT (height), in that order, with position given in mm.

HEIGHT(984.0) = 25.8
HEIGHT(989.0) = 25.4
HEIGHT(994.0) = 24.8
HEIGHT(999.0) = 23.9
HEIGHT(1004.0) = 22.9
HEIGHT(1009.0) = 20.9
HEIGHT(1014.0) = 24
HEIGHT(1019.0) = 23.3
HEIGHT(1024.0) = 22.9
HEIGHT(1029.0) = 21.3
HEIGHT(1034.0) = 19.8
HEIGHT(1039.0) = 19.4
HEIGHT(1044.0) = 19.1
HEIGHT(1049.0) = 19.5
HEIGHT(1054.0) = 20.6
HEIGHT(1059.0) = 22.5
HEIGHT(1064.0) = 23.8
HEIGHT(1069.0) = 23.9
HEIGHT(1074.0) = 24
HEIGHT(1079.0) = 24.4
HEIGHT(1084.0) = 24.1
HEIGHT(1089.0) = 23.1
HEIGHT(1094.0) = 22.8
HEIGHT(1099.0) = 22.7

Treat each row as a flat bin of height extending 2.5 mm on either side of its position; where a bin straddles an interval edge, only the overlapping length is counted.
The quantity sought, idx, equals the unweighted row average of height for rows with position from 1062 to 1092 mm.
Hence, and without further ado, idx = 23.9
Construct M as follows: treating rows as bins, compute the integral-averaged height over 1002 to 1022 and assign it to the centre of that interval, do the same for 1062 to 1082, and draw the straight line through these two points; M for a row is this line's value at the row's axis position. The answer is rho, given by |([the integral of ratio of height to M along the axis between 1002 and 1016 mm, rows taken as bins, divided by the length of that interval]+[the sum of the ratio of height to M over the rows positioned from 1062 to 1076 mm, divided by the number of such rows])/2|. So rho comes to 0.99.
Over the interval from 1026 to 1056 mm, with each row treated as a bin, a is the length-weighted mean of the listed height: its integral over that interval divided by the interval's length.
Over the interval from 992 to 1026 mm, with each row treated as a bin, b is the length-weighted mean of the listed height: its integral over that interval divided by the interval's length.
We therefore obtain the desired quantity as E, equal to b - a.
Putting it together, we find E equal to 3.2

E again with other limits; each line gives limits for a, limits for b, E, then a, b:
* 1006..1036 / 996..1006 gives 1.4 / 22.1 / 23.5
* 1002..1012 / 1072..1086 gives 2.2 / 22.0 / 24.2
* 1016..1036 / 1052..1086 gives 1.4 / 21.9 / 23.4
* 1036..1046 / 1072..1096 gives 4.4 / 19.3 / 23.7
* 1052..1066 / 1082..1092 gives 1.2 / 22.3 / 23.5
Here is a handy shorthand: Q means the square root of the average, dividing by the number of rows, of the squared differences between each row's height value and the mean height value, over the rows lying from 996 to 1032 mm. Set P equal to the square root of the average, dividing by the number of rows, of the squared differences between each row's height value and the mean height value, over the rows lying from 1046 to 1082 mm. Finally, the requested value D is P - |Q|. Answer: 0.65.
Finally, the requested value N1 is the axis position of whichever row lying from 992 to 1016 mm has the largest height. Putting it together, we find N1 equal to 994.0 mm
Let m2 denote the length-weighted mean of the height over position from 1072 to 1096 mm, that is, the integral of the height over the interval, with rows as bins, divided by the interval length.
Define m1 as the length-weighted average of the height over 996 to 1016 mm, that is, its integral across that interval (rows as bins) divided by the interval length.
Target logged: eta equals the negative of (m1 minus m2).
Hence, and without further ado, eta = 1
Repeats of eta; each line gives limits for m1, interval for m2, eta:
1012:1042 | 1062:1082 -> 2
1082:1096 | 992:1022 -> 0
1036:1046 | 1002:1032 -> 3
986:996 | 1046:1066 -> -4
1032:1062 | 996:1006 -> 3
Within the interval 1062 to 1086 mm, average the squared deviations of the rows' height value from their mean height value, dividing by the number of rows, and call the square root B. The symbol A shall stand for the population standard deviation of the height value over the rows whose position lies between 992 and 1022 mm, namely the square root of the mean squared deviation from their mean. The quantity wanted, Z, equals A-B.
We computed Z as 1.0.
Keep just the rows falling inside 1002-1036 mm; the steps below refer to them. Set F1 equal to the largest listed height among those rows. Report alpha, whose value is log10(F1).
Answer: 1.380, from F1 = 24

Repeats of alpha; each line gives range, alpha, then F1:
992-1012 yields 1.394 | 24.8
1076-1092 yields 1.387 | 24.4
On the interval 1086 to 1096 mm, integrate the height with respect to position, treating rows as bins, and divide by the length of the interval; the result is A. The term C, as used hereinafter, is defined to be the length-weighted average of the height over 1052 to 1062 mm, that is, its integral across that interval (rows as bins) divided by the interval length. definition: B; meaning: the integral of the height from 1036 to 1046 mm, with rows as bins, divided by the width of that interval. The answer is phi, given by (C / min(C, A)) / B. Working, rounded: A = 23.0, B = 19.3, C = 21.7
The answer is 0.0519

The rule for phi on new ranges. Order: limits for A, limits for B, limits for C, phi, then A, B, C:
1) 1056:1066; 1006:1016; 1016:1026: 0.0450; 23.0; 22.4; 23.2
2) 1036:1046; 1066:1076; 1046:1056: 0.0433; 19.3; 23.9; 20.0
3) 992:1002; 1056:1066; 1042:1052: 0.0435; 24.3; 23.0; 19.4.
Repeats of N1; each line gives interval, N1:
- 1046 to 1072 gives 1069.0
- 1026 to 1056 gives 1029.0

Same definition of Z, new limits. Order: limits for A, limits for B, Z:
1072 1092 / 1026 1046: -0.4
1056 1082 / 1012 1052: -1.2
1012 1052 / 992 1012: 0.4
